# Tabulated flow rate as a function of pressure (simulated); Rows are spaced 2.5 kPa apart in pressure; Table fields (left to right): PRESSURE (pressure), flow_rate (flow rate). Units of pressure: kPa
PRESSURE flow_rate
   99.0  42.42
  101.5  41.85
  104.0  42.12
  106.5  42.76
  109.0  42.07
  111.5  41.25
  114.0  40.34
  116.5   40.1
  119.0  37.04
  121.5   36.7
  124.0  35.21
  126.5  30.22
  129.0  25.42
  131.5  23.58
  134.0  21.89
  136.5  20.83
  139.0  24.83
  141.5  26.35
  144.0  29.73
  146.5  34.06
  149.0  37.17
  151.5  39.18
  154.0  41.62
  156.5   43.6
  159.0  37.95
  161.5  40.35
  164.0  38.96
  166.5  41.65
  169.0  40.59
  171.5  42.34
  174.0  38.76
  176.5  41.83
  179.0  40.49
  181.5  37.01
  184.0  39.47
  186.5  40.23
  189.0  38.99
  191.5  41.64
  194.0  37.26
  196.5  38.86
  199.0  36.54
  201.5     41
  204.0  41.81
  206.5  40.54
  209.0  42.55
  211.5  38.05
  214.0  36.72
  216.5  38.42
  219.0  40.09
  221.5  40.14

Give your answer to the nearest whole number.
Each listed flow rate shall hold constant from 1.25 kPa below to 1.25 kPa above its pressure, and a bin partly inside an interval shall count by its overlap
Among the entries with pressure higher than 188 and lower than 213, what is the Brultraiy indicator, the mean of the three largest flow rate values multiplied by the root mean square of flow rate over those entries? 1670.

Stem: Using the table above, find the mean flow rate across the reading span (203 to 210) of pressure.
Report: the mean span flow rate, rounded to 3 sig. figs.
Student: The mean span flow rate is 41.6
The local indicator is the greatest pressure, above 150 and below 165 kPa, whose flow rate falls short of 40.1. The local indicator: 164.0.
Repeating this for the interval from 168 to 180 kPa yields 174.0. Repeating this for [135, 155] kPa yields 151.5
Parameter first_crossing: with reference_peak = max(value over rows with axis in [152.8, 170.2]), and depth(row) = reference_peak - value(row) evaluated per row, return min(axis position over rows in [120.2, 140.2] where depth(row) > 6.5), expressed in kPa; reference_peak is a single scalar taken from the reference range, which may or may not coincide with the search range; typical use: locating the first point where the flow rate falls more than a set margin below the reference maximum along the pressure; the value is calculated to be 121.5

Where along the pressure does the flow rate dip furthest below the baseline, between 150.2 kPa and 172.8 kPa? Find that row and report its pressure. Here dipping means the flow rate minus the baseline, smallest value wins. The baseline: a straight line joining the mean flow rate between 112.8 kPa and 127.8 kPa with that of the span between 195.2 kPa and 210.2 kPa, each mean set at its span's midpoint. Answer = 159.0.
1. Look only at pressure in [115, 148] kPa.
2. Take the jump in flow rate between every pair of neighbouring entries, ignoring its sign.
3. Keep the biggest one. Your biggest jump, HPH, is 5.0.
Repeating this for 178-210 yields 4.5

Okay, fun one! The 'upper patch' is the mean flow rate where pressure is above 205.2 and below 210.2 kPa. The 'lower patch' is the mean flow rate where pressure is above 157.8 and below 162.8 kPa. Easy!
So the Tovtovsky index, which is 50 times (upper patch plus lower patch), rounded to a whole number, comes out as 4035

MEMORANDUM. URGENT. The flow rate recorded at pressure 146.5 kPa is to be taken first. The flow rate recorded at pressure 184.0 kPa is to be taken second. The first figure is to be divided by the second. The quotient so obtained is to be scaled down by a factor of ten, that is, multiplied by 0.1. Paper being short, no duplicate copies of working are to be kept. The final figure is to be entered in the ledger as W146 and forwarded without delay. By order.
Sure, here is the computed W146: 0.086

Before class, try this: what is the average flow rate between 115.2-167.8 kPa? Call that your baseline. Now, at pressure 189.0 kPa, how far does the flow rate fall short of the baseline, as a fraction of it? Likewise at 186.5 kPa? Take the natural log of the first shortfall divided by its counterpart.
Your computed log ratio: -0.21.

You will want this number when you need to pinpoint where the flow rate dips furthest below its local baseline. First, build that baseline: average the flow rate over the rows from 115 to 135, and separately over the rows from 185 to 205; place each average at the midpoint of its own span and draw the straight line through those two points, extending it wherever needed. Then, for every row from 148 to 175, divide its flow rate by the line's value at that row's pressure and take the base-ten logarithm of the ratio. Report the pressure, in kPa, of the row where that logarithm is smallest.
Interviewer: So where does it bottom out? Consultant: 174.0 kPa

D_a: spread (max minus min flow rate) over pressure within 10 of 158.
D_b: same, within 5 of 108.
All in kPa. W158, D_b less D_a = -5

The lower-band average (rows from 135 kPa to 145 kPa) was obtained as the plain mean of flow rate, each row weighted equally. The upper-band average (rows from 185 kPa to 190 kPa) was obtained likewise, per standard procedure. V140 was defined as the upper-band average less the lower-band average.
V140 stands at 14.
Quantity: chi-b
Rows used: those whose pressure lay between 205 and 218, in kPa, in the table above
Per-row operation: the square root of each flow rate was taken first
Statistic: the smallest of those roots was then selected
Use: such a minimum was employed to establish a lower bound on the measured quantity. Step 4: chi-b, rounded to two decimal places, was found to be 6.06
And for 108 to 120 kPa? 6.09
